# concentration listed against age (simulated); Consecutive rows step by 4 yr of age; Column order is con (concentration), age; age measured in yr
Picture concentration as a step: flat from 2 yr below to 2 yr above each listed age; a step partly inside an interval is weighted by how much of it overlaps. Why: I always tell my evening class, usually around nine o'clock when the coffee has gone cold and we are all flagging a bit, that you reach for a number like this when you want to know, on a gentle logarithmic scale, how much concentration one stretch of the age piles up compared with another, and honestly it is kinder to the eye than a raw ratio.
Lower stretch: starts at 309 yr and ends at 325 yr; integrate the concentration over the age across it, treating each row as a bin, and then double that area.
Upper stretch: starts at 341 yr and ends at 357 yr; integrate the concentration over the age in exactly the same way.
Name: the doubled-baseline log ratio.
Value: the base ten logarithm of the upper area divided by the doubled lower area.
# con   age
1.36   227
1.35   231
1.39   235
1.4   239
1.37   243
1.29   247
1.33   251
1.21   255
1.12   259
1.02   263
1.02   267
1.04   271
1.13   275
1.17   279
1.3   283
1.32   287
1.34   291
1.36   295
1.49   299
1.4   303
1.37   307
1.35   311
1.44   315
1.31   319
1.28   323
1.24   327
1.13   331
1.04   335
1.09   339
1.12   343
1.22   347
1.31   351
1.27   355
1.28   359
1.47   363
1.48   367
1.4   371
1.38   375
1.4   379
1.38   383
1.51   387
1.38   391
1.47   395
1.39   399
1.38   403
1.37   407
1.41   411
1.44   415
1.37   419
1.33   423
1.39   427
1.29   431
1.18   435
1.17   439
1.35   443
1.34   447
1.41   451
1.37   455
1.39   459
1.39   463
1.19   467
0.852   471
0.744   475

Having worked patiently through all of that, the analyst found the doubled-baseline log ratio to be -0.34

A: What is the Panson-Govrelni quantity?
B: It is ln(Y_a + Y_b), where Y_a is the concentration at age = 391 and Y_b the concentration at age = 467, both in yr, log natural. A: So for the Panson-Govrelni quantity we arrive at 0.944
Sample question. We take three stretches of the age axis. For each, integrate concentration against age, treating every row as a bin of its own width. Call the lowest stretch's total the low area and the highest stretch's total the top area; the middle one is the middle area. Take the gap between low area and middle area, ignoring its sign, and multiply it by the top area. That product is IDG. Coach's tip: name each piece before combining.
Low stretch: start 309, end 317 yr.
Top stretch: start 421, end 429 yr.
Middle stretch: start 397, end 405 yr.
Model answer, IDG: 1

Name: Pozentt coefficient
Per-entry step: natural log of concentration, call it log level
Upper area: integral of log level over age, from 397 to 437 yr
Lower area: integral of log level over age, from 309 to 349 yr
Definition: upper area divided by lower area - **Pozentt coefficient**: 1.55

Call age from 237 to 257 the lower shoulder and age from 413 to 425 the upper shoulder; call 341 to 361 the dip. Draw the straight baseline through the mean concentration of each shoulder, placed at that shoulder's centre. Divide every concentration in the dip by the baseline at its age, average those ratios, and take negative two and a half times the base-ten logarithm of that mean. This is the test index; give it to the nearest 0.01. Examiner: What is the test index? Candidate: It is 0.10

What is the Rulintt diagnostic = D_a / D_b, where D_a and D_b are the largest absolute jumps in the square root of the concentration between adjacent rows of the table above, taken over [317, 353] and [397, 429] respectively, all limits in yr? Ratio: 1.71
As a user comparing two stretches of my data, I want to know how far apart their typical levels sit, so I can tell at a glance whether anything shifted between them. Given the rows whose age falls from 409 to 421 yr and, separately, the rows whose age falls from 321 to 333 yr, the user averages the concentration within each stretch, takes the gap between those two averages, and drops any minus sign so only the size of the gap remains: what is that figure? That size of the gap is 0.190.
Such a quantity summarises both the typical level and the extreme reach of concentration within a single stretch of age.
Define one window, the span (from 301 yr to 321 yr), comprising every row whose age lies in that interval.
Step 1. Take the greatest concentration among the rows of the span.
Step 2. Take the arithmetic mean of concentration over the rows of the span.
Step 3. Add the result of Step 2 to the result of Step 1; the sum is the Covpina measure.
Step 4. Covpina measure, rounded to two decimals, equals 2.81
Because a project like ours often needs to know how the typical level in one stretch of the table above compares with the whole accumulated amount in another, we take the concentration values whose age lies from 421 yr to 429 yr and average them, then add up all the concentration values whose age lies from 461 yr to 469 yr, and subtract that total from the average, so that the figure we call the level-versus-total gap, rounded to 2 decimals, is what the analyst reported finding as -1.22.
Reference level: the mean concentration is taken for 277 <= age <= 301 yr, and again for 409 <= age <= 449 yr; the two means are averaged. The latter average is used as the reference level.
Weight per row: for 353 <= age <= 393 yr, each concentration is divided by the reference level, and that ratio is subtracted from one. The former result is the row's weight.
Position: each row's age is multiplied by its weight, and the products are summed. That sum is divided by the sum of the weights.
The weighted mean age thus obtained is 378.7 yr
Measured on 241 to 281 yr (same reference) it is 267.4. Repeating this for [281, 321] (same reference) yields 305.7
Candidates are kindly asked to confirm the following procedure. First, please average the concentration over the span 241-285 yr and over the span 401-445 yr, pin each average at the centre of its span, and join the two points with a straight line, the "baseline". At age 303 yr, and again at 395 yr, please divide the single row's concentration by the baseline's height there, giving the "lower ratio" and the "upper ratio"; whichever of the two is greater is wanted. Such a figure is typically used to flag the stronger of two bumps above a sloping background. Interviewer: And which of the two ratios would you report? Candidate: 1.15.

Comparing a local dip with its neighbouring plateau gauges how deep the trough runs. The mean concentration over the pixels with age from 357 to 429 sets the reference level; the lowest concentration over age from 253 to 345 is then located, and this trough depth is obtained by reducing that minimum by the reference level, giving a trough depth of -0.38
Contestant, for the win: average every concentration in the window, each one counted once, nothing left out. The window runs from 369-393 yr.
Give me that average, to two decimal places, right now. 1.41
